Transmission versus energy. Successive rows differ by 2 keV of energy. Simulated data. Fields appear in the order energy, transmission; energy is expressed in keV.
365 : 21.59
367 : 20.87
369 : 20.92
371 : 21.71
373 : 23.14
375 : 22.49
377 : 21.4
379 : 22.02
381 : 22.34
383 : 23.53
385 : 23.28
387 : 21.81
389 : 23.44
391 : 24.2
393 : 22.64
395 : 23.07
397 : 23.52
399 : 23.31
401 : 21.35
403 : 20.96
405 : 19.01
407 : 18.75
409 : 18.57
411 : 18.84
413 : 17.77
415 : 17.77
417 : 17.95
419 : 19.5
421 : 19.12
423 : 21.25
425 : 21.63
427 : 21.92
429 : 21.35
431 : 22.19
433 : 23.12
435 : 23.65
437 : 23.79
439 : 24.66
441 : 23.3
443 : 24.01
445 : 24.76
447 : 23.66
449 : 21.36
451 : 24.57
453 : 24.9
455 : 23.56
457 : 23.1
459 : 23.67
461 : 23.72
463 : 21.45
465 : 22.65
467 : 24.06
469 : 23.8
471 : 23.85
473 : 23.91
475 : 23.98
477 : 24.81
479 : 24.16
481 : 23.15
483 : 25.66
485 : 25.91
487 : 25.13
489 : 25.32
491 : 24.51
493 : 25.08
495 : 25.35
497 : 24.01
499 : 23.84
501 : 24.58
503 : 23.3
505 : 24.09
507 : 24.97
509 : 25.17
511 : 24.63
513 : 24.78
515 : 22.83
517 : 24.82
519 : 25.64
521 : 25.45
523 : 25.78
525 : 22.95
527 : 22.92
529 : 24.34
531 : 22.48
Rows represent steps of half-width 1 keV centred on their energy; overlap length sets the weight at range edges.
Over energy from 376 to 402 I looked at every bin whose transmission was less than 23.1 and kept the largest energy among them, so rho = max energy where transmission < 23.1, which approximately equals 401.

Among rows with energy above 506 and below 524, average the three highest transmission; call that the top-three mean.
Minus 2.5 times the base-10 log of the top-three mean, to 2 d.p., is -3.52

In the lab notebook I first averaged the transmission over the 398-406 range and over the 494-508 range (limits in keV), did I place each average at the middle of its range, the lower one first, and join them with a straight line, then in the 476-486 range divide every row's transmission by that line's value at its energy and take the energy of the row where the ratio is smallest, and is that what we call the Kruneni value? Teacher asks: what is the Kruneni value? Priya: 481 keV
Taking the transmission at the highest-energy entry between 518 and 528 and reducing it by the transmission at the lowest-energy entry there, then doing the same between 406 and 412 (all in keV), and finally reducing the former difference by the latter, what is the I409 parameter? -2.8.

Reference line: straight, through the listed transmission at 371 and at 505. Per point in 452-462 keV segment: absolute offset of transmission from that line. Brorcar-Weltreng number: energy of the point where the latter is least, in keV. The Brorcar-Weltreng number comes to 457 keV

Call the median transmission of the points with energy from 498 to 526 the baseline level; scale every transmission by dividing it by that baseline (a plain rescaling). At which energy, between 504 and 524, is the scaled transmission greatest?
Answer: 523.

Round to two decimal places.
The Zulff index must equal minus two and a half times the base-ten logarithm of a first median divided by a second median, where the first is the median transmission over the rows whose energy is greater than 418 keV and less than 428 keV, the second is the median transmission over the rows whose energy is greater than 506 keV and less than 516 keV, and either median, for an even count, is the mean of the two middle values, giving 0.17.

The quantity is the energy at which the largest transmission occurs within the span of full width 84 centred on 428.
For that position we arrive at 453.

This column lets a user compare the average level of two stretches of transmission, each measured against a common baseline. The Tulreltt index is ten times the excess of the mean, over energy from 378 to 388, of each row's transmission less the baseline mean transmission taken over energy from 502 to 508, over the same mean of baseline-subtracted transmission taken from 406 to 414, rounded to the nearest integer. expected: 41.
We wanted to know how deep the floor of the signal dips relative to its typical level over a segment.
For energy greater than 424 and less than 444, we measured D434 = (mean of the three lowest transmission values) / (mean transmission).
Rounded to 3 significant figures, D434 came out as 0.942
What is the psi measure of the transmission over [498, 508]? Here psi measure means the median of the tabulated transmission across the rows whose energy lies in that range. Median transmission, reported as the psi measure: 24.1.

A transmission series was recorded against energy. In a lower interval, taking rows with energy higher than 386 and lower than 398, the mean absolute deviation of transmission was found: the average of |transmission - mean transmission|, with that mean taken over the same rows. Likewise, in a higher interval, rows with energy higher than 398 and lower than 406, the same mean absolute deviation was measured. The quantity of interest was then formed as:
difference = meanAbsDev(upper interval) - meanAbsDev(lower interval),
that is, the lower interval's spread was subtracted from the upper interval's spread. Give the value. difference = 0.6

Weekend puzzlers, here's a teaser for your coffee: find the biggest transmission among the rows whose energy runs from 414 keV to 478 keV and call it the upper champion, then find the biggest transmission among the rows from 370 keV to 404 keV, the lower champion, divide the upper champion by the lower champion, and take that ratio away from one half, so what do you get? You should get -0.529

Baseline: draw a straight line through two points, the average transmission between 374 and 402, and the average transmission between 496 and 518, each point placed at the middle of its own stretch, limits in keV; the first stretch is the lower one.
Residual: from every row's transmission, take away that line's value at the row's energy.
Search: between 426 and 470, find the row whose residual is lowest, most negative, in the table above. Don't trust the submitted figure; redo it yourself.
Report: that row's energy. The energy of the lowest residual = 463 keV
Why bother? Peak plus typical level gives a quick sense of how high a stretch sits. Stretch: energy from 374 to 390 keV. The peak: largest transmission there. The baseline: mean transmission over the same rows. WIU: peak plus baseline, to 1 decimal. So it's 46.1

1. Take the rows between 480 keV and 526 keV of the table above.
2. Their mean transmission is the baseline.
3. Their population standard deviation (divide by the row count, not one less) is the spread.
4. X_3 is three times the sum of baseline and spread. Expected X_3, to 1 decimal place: 76.7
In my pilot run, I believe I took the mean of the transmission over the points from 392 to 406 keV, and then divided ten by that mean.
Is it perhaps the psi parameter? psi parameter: 0.455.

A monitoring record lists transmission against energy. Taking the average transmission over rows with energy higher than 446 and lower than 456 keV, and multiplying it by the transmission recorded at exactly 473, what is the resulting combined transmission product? 565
